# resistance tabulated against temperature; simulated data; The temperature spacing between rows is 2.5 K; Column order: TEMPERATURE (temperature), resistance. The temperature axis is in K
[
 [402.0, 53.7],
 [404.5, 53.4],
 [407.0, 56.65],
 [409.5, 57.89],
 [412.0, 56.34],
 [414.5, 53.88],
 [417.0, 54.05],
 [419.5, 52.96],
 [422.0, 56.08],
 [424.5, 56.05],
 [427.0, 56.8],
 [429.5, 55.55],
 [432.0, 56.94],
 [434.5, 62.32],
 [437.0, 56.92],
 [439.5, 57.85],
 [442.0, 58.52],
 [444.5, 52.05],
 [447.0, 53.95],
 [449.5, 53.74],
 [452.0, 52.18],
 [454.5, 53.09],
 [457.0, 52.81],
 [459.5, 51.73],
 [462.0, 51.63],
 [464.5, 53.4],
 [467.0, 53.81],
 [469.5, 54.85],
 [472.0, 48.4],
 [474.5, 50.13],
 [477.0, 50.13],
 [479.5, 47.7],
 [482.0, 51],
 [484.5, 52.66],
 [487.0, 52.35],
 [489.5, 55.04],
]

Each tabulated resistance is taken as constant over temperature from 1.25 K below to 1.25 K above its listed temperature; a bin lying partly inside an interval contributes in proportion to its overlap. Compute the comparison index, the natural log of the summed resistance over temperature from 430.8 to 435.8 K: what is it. 4.78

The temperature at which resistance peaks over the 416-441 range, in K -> 434.5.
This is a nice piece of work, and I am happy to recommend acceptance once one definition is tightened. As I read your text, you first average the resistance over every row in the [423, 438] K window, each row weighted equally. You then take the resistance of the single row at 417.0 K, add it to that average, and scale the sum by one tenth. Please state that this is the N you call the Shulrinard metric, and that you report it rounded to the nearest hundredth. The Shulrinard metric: 11.15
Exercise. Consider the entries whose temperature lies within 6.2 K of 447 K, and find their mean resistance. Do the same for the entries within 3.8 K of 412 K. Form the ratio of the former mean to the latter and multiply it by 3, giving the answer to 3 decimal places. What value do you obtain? 2.896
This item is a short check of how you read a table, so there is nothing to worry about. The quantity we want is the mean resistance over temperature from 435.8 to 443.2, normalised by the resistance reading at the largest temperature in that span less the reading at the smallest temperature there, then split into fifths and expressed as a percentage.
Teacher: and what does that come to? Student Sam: 722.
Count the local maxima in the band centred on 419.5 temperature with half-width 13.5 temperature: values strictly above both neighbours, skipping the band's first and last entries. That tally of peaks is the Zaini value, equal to 4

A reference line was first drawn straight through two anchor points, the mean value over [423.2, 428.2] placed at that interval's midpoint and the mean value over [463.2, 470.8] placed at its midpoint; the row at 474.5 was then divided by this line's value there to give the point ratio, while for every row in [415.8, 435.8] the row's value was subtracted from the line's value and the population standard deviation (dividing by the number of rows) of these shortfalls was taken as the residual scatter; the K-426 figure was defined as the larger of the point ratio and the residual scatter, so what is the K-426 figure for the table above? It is 2.9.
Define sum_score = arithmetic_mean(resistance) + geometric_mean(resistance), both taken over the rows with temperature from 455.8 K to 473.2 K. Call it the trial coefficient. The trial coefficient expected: 105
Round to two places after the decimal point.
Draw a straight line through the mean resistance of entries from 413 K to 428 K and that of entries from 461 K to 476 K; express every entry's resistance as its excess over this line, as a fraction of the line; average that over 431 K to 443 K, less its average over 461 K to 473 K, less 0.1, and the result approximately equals -0.02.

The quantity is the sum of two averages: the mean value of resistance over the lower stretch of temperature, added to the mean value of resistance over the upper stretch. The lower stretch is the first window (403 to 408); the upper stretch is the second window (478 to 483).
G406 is 104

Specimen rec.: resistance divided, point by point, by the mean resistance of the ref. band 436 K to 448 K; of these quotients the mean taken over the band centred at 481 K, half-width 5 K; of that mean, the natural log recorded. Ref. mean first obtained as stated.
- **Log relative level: -0.10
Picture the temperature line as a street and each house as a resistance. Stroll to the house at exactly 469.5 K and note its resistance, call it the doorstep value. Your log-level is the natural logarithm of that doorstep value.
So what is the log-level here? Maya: 4.00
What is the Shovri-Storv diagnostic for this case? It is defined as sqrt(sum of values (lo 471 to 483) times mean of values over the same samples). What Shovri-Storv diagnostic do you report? 111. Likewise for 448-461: 118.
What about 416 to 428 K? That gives 123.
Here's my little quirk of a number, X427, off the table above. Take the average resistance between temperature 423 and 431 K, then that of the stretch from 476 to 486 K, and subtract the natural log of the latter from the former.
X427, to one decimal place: 52.2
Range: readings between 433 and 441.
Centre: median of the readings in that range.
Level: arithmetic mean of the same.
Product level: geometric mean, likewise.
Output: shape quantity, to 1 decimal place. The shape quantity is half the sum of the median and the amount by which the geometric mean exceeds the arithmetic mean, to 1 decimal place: 28.9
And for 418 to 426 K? 28.0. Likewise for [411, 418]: 27.0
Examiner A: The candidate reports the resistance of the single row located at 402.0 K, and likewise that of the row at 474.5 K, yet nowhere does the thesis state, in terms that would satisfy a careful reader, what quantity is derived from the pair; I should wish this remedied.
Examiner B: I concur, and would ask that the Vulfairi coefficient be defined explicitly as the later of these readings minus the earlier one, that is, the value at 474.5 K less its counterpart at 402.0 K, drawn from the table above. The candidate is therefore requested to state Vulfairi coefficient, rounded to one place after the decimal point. -3.6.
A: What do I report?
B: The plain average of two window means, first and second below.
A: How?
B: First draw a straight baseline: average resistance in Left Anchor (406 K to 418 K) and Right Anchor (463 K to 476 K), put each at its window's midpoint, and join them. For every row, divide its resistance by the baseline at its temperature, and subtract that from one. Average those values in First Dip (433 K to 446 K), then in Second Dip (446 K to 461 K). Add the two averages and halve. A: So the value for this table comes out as -0.030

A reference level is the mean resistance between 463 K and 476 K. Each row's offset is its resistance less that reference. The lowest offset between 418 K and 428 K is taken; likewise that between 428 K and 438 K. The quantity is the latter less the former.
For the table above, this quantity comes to 3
